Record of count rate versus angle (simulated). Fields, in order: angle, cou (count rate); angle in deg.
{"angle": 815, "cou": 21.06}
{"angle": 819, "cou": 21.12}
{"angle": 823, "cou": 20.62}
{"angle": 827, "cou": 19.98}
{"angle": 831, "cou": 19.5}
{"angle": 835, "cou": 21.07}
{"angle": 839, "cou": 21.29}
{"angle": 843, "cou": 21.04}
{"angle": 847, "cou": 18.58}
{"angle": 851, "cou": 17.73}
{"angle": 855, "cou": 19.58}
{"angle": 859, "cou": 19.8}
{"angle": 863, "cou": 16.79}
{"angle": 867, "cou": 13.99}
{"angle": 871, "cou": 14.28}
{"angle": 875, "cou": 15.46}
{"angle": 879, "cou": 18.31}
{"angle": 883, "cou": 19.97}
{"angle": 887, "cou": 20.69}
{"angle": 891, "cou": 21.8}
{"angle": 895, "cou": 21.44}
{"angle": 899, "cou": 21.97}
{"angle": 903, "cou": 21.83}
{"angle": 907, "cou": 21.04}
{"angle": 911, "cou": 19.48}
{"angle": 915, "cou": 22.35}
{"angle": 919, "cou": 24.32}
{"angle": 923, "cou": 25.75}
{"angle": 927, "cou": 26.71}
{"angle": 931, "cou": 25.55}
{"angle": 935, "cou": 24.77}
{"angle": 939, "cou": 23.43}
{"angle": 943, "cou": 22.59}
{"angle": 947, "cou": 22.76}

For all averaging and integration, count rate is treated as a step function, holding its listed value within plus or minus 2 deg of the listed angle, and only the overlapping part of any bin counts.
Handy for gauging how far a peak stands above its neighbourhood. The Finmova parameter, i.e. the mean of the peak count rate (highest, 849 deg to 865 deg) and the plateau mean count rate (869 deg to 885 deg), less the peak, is -1.4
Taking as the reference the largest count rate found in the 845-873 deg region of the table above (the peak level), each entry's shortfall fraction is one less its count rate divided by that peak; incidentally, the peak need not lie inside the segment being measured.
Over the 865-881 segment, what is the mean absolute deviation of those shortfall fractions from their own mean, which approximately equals 0.071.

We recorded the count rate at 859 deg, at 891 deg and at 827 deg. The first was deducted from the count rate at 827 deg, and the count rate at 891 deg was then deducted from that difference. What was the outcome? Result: -21.6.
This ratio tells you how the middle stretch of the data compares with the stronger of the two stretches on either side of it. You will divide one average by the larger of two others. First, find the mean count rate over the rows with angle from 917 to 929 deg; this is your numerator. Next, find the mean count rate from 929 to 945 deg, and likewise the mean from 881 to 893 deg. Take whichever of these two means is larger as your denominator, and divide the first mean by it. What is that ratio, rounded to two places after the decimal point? 1.06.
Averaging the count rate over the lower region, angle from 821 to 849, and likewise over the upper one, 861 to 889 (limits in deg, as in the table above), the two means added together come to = 37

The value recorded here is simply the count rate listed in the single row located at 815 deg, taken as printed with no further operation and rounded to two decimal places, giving 21.06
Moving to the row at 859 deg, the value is 19.80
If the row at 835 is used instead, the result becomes 21.07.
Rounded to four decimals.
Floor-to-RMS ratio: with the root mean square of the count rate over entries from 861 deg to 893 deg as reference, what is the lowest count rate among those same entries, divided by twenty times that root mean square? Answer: 0.0391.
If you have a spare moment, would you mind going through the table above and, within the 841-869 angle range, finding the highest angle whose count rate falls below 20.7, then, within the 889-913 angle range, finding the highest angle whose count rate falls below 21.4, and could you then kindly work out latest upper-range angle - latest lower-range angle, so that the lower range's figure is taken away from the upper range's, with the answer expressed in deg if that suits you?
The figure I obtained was 44 deg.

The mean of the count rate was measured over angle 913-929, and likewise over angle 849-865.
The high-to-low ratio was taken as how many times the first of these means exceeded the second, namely 1.34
